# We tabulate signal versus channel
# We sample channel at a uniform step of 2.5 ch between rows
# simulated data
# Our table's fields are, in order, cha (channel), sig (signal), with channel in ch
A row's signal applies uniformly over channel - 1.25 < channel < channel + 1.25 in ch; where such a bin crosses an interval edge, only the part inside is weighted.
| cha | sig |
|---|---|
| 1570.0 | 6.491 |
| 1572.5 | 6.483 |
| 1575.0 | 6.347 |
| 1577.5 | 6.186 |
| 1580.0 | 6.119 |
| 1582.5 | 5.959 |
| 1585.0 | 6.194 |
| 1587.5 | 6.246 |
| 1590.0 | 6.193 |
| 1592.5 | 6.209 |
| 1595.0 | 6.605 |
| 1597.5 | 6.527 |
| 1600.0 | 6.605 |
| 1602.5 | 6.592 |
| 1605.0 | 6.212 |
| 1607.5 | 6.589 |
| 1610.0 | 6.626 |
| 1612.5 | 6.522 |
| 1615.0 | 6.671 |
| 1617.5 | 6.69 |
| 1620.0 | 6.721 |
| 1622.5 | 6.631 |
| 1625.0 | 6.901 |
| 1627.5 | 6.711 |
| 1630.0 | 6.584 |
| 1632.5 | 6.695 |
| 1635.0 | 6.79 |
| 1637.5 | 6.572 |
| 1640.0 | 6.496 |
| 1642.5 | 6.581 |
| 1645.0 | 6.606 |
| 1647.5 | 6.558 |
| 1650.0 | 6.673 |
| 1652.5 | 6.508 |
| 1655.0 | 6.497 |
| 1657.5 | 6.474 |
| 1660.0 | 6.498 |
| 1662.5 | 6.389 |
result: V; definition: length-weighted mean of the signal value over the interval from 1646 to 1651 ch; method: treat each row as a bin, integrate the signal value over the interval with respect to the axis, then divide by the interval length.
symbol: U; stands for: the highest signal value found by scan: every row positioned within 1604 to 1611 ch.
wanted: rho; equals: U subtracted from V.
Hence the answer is 0.0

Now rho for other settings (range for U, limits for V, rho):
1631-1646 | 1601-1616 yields -0.3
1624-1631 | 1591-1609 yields -0.4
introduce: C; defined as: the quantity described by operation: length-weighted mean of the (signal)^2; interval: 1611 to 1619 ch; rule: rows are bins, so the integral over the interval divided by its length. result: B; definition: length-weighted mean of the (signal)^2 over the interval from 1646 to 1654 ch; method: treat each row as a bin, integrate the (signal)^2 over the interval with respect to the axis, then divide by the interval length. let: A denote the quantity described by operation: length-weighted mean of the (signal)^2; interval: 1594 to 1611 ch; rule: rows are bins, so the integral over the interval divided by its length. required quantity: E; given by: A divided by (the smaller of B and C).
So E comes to 0.99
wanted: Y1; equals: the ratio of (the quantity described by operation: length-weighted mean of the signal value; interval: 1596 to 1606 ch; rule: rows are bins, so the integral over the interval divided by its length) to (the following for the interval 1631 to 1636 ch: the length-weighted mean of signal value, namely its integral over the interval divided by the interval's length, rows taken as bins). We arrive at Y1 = 0.96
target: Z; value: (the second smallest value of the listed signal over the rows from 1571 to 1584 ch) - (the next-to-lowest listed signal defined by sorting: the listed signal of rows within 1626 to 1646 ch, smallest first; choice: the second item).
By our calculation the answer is -0.5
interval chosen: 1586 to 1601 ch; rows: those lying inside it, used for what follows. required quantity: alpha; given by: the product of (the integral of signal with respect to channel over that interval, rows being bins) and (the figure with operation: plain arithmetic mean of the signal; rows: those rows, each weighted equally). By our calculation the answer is 613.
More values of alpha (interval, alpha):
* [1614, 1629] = 677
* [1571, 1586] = 580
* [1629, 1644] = 657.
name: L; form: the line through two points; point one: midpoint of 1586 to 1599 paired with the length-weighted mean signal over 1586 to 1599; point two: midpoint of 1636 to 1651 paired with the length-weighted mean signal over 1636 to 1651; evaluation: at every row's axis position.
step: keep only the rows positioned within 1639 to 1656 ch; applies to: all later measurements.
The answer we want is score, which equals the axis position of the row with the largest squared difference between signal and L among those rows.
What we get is 1655.0 ch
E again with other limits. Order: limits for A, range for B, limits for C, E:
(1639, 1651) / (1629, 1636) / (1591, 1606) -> 1.04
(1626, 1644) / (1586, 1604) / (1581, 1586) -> 1.19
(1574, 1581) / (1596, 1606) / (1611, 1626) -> 0.92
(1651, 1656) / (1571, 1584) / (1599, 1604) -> 1.09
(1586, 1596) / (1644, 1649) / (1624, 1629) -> 0.92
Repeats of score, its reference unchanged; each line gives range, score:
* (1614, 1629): 1625.0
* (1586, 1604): 1595.0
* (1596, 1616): 1600.0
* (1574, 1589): 1582.5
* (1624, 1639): 1625.0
